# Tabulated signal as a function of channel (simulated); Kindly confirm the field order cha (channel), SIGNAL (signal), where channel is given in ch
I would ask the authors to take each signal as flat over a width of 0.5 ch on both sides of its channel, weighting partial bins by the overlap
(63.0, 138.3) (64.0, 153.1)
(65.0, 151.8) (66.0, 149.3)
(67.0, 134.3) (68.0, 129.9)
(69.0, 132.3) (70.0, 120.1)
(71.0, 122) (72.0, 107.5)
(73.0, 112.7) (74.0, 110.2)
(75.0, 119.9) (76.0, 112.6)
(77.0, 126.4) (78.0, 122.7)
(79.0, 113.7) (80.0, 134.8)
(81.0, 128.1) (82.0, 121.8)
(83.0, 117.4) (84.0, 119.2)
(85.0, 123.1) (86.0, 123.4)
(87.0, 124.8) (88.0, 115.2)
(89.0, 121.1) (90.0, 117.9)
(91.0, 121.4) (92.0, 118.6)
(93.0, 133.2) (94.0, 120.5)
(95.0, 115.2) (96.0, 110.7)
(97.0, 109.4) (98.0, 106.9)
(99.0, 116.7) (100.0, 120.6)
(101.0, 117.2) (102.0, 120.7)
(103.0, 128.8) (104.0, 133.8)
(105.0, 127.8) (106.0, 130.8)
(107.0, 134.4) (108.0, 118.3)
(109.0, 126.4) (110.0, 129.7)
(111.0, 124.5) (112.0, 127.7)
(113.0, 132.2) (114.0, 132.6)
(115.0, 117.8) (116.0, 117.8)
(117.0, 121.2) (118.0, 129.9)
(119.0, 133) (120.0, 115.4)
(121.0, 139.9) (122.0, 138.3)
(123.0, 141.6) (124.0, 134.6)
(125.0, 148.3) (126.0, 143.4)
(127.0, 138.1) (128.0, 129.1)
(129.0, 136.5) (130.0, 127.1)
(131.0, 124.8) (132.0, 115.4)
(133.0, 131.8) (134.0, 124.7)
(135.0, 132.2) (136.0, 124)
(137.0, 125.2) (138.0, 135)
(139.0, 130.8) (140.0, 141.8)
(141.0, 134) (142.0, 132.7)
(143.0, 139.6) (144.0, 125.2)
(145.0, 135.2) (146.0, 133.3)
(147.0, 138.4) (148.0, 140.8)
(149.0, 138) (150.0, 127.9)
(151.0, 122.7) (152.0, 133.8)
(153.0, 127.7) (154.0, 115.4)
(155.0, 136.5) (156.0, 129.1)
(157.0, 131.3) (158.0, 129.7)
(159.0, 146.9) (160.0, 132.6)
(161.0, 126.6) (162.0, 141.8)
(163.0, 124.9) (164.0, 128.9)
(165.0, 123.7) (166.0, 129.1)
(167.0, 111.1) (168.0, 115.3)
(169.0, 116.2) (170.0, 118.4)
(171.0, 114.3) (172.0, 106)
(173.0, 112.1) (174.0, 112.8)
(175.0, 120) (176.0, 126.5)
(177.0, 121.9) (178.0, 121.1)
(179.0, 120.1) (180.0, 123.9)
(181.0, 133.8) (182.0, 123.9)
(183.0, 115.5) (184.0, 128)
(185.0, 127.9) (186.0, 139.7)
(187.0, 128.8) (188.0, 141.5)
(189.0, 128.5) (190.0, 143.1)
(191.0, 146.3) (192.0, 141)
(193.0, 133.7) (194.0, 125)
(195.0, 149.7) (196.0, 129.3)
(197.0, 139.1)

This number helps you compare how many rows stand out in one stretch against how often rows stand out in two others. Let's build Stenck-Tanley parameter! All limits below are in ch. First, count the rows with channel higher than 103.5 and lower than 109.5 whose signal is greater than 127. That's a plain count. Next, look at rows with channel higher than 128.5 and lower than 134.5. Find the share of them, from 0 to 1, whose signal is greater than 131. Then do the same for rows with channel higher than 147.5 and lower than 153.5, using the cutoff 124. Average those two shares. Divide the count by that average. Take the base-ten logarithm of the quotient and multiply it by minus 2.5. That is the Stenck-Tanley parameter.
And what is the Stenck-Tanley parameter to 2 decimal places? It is -2.09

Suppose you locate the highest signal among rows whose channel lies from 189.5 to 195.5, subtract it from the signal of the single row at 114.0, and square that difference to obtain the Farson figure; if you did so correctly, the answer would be 292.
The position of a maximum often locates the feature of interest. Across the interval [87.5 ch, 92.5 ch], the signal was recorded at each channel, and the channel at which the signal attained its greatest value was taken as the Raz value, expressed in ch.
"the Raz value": 91.0 ch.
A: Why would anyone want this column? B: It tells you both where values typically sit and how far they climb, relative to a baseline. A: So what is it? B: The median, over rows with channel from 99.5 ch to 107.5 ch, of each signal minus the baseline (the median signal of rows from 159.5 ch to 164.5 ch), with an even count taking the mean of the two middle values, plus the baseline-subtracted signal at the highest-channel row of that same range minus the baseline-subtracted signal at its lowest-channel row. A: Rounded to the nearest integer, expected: 13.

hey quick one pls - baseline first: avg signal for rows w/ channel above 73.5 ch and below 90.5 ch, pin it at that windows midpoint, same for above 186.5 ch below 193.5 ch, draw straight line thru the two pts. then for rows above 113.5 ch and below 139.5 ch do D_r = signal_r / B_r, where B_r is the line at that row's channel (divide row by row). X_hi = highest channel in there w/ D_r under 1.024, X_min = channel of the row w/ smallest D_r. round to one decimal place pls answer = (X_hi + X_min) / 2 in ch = 135.5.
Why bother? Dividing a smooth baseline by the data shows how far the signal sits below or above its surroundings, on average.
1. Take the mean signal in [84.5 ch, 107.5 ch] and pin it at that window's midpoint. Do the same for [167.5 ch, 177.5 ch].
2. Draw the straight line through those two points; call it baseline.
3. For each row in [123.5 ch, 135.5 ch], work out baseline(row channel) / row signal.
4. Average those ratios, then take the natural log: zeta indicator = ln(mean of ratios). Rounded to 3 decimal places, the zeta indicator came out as -0.099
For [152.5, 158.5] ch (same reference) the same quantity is -0.085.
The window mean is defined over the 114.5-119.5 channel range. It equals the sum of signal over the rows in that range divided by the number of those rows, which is 124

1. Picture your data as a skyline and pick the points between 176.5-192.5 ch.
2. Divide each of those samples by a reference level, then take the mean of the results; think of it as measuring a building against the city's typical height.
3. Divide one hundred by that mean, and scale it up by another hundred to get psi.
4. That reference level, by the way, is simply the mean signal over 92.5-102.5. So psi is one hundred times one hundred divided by 8987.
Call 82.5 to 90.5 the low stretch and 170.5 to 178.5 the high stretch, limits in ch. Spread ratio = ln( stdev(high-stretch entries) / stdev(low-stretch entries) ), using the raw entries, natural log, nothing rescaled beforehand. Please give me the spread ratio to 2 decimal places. 0.68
